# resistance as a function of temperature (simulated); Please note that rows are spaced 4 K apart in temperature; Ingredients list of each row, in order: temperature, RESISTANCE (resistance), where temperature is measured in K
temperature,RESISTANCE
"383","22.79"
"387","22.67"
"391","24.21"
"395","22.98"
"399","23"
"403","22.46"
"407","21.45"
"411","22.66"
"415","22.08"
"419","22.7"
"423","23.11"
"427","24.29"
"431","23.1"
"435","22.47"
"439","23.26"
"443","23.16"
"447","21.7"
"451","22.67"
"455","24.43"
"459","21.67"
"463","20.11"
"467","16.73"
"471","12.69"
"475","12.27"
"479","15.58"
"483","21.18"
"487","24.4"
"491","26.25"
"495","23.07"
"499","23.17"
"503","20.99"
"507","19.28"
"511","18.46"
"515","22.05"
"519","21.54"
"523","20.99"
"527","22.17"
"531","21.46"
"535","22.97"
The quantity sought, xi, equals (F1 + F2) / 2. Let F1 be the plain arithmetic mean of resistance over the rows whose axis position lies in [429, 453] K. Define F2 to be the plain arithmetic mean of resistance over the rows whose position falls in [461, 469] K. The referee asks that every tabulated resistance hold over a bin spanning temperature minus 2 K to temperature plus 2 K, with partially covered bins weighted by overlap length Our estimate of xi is 20.6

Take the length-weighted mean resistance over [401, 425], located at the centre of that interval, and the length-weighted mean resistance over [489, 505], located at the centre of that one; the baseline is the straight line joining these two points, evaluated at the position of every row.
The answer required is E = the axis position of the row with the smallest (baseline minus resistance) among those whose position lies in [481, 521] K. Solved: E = 491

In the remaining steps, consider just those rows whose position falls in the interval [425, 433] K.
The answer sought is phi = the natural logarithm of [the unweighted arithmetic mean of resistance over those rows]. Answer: 3.17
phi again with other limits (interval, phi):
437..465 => 3.11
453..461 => 3.14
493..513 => 3.04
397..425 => 3.11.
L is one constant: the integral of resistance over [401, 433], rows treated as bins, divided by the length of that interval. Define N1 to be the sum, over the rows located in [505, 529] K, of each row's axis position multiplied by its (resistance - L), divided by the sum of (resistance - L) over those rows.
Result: 513.4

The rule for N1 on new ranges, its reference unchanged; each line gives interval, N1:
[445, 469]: 464.8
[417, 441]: 428.8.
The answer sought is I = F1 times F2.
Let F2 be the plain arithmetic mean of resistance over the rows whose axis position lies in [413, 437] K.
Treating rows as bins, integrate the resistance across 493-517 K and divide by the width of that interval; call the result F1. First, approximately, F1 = 21.2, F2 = 23.0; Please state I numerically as 486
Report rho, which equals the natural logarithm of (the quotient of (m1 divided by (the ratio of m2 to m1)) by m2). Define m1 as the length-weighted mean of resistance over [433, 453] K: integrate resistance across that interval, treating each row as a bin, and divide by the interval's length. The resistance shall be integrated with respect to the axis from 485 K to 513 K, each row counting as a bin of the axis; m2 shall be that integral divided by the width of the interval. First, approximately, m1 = 22.7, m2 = 22.2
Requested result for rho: 0.04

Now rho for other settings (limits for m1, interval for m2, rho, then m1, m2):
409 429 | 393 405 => 0.01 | 23.0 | 22.8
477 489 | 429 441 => -0.24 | 20.4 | 22.9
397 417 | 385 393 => -0.10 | 22.3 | 23.4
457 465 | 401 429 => -0.16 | 20.9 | 22.7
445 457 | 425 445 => -0.03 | 22.9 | 23.3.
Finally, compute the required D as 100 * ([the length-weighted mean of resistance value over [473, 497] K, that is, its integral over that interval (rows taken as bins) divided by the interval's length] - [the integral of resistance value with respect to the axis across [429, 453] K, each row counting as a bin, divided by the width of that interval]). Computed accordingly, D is -227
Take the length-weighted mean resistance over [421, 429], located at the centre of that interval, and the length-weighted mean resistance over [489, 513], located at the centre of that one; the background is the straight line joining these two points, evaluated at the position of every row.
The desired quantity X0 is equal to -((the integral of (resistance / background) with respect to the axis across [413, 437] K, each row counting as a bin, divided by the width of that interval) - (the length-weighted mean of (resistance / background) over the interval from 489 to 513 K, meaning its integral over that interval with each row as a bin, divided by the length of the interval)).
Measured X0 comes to 0.03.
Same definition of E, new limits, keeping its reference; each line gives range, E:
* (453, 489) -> 455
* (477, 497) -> 491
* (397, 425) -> 399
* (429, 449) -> 439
